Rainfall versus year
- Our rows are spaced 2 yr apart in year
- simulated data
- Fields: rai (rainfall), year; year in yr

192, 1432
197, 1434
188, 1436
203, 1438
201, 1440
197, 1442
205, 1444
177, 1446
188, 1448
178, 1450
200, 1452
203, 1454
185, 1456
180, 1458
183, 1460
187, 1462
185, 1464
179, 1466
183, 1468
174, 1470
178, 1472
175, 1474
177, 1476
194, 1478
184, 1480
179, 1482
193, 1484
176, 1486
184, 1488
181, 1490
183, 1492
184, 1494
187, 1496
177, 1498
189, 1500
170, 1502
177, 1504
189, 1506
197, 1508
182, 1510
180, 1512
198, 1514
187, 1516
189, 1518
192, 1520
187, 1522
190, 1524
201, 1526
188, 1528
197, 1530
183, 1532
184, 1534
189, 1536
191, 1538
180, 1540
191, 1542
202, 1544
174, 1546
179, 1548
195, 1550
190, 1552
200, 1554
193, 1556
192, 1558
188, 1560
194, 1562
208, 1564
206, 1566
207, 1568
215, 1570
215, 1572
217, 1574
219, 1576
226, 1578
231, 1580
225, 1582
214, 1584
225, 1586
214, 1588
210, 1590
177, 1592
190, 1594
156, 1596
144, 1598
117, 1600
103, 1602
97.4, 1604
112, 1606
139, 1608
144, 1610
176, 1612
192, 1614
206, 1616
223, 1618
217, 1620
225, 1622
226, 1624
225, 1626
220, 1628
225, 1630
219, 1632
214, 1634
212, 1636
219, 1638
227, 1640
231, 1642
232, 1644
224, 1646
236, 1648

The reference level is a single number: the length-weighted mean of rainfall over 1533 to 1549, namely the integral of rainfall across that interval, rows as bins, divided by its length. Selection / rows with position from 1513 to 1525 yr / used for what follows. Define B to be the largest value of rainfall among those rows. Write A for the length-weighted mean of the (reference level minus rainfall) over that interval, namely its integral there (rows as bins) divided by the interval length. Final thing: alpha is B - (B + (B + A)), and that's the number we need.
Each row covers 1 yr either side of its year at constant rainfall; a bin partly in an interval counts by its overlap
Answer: -194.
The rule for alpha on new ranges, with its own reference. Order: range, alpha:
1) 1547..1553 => -193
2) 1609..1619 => -221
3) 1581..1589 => -192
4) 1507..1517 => -195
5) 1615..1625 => -193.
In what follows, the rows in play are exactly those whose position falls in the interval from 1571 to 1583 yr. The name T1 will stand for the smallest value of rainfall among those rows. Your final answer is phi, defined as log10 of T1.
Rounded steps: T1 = 215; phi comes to 2.33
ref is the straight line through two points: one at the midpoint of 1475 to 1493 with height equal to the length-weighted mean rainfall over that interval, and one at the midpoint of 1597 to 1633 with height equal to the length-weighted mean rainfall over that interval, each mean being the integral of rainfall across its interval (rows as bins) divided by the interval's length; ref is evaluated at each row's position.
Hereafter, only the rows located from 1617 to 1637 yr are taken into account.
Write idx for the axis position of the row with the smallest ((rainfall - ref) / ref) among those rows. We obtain 1636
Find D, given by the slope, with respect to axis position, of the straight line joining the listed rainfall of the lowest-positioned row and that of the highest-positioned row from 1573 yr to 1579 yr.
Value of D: 2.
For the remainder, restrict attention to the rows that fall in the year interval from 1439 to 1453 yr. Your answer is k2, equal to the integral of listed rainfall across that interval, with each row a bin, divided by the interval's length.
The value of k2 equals 192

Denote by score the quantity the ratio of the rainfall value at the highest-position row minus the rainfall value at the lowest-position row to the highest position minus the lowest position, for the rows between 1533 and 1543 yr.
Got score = 1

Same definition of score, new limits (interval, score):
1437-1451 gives -2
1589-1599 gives -8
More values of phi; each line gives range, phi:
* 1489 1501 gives 2.25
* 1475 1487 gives 2.25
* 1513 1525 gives 2.27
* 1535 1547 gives 2.24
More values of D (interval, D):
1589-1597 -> -9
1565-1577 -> 1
